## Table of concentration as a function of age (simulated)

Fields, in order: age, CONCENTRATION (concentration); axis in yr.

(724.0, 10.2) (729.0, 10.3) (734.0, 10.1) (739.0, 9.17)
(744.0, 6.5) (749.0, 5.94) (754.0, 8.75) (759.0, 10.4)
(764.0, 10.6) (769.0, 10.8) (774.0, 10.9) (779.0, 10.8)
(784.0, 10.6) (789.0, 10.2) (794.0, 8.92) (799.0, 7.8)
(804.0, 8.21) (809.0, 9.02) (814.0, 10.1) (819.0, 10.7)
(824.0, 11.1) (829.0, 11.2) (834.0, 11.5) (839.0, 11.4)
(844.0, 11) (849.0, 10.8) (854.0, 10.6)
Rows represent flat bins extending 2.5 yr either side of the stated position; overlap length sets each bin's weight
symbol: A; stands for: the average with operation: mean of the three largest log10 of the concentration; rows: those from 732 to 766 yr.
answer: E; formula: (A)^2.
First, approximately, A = 1.02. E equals 1.03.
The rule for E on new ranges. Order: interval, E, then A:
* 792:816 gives 0.94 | 0.97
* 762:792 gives 1.07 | 1.03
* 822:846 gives 1.11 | 1.06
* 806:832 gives 1.08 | 1.04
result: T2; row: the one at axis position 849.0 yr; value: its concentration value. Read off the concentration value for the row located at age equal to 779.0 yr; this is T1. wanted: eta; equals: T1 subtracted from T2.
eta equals 0.0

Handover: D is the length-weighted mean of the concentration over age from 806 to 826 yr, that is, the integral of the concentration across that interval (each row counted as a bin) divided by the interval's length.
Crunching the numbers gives 10.2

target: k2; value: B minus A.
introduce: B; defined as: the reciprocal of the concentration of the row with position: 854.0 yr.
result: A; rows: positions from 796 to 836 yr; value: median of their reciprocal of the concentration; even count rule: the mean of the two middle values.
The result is -0.002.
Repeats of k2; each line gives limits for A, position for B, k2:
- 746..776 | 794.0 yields 0.017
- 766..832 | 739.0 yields 0.015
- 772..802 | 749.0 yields 0.072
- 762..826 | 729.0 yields 0.003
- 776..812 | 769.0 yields -0.018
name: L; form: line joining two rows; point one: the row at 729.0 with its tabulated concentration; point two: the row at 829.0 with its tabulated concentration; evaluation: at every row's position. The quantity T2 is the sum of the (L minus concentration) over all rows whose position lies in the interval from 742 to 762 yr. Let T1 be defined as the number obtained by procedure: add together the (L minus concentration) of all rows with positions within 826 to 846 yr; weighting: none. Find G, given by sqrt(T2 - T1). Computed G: 3.23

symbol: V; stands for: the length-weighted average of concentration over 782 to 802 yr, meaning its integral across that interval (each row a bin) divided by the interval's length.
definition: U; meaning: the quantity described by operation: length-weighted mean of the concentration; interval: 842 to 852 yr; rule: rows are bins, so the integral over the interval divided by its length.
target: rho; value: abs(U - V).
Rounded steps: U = 10.9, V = 9.3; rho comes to 1.6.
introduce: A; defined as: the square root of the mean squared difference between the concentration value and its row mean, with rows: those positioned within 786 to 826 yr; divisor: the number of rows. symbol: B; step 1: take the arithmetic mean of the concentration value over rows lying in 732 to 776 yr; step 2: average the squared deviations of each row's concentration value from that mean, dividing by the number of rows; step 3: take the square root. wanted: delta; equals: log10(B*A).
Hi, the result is 0.3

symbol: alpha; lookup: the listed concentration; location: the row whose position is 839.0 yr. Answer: 11.4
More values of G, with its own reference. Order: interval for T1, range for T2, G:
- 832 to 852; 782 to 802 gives 2.32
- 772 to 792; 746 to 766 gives 2.43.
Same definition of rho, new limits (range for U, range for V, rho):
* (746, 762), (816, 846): 2.8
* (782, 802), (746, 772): 0.0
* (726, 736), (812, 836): 0.7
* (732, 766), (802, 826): 1.1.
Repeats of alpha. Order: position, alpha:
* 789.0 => 10.2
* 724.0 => 10.2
